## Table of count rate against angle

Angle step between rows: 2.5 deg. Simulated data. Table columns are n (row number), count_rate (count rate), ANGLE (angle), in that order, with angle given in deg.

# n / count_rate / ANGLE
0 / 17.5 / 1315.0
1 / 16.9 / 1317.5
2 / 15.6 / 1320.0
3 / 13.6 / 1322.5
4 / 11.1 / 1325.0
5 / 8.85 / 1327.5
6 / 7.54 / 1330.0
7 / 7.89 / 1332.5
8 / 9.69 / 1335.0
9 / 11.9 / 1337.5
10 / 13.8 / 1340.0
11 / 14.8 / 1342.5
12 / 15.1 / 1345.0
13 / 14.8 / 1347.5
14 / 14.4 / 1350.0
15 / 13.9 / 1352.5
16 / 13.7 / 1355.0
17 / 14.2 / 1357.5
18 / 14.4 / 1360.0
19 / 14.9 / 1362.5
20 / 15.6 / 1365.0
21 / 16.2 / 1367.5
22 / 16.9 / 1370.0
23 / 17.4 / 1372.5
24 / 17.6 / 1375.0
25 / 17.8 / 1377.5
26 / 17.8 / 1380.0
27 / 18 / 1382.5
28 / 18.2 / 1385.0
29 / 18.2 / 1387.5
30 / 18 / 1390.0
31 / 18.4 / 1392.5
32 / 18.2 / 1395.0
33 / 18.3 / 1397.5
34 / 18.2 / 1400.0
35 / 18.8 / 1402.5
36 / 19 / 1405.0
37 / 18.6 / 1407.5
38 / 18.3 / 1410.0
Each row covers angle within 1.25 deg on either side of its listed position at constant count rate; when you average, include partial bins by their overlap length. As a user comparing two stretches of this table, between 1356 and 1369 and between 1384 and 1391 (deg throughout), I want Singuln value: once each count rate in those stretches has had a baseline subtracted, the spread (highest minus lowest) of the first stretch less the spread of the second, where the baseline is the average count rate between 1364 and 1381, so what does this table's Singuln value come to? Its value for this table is 1.8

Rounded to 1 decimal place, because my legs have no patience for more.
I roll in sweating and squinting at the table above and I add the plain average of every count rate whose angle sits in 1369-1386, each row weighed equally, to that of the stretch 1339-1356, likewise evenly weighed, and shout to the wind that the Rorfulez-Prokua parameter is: 32.0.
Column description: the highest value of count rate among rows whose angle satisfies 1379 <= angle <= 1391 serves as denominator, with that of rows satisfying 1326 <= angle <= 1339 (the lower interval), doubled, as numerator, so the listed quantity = 1.31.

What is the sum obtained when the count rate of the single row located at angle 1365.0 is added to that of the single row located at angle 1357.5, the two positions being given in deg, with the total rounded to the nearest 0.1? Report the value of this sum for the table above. 29.8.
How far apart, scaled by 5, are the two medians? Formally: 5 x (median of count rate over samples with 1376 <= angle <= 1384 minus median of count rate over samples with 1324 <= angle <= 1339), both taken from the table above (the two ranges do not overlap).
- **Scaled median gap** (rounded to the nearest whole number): 43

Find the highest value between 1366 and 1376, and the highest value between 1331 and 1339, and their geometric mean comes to 14.5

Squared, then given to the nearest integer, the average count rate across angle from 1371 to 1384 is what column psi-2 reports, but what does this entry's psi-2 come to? 314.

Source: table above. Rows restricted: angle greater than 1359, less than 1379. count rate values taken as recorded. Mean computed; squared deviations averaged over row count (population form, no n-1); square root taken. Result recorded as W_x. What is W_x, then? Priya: 1.2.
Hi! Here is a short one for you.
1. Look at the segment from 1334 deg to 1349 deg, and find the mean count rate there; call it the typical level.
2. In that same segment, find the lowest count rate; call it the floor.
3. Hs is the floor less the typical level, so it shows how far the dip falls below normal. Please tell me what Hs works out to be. -3.7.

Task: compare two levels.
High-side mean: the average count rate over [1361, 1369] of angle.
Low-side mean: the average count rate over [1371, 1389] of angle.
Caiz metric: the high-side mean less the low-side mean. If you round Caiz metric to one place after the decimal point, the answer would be -2.3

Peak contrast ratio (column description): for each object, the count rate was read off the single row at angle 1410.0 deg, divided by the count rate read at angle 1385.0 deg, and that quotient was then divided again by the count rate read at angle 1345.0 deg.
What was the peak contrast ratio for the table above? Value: 0.067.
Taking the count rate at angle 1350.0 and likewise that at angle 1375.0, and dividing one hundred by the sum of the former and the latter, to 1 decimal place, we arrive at 3.1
